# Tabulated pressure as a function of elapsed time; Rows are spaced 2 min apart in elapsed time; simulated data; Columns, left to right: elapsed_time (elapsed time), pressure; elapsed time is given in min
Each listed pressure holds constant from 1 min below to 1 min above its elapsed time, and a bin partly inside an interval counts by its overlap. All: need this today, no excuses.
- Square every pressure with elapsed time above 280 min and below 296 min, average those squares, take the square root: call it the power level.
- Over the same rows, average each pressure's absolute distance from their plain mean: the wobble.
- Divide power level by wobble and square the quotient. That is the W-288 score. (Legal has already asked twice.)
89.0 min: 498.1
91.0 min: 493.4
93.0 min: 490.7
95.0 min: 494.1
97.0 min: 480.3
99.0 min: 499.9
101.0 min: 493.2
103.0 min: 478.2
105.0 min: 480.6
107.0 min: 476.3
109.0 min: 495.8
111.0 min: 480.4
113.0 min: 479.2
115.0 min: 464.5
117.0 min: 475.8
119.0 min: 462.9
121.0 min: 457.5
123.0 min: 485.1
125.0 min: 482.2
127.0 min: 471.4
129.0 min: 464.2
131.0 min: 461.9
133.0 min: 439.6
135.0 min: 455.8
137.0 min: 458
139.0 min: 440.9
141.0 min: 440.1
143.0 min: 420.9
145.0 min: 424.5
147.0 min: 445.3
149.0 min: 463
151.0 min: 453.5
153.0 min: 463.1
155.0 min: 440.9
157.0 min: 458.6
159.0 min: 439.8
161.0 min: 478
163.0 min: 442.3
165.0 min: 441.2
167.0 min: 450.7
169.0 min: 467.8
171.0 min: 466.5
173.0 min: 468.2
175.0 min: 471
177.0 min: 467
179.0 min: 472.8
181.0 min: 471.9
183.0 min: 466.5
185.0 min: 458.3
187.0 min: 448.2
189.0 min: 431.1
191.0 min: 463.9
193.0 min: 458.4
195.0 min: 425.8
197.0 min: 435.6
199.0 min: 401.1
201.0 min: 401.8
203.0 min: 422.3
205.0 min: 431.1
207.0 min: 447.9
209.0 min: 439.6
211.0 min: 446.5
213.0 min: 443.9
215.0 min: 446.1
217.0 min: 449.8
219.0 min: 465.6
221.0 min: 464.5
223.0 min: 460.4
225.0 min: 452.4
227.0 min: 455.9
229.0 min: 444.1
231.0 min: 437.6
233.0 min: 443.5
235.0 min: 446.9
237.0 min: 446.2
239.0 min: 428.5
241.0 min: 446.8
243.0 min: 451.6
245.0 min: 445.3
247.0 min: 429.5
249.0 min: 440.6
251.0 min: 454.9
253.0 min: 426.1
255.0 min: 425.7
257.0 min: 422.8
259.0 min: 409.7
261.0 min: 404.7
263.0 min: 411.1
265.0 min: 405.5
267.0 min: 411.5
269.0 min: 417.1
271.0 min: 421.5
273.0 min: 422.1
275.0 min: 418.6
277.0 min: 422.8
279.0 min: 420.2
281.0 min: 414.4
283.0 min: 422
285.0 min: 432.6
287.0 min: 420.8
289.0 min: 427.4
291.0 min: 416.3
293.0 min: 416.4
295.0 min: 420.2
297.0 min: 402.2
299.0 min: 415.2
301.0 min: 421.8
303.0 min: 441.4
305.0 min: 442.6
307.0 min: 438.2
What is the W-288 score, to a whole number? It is 8562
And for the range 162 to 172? 1779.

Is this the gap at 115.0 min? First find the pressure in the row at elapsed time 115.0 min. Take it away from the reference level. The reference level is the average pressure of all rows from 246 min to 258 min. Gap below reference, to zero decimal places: -31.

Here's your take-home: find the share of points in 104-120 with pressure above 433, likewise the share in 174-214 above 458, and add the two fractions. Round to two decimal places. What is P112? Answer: 1.40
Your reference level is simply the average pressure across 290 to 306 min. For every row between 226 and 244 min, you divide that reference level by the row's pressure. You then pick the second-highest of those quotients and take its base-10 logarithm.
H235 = -0.016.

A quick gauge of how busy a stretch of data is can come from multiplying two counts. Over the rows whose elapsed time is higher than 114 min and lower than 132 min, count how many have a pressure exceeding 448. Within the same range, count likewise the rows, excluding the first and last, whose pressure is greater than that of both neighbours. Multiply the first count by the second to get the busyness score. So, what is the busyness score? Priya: 18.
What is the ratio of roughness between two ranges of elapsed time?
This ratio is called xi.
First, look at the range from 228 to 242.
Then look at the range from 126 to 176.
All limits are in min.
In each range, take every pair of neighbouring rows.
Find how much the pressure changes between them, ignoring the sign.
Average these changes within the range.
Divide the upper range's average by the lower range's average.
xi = 0.67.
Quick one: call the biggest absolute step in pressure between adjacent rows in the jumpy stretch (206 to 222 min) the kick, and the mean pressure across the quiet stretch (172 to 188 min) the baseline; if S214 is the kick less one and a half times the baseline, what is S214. -682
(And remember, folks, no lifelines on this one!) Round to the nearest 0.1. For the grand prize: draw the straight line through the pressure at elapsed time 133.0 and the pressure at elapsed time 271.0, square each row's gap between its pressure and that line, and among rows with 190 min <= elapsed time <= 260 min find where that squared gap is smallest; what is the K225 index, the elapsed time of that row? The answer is 257.0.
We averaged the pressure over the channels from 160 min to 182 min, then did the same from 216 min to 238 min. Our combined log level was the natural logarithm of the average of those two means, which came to 6.13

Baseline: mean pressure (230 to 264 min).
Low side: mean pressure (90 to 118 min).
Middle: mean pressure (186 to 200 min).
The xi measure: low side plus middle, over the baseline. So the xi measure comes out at 2.13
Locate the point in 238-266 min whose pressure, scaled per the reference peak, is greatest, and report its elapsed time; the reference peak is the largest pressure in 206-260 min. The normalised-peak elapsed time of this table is 251.0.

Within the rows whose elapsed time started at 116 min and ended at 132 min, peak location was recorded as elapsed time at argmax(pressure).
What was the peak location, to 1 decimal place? 123.0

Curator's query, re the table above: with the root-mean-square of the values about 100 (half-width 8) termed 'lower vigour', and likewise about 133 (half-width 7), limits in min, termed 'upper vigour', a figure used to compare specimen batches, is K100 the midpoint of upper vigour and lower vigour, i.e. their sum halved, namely 471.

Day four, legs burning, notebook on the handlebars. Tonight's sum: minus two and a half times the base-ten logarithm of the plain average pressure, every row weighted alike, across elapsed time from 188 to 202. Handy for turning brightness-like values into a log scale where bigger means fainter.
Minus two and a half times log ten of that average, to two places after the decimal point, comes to -6.59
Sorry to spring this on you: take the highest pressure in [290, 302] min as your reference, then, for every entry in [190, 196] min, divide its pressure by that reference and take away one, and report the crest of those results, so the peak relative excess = 0.10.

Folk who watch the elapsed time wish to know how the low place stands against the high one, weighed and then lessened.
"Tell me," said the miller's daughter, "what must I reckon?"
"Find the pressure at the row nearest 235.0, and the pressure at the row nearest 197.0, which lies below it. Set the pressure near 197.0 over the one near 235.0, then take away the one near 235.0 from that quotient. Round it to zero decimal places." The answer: -446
